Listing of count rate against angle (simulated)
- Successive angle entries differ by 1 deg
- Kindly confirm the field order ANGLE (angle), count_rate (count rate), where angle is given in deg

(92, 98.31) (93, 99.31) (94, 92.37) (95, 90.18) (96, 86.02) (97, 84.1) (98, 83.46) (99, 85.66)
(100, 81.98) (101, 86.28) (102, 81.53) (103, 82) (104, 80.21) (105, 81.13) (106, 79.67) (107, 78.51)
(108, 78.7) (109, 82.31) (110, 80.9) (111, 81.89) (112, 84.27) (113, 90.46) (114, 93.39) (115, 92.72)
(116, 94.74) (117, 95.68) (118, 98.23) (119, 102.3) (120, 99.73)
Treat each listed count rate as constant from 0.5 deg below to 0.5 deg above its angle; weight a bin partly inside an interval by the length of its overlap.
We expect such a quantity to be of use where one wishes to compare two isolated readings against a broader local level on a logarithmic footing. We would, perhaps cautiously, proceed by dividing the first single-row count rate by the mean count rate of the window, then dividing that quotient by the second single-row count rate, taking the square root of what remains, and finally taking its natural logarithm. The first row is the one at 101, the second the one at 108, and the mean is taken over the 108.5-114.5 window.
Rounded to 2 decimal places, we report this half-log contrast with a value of -2.18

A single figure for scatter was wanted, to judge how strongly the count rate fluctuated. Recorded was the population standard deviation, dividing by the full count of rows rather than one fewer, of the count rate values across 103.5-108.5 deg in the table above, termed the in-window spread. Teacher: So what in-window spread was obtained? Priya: 1.0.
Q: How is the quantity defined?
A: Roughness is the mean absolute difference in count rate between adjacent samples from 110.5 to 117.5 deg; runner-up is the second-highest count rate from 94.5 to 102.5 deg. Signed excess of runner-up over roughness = 83.8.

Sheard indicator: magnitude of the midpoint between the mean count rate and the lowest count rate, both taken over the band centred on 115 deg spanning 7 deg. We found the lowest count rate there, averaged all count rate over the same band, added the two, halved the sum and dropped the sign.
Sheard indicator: 88.5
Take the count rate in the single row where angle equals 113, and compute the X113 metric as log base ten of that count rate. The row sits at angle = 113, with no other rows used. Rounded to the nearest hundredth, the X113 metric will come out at 1.96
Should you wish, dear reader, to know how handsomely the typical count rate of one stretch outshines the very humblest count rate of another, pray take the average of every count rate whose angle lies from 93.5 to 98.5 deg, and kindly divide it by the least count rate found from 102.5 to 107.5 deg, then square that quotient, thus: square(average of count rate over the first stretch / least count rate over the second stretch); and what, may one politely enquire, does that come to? 1.23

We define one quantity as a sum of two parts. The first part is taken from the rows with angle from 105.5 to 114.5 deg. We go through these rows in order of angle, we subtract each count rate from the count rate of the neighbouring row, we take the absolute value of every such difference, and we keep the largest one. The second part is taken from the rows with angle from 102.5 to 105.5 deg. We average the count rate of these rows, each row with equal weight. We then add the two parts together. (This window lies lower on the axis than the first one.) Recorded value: 87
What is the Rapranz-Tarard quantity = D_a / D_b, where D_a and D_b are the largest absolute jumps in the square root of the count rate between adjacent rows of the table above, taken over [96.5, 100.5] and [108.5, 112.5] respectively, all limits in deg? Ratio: 1.5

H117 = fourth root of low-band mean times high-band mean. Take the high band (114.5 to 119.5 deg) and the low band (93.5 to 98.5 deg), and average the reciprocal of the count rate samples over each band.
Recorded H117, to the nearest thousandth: 0.104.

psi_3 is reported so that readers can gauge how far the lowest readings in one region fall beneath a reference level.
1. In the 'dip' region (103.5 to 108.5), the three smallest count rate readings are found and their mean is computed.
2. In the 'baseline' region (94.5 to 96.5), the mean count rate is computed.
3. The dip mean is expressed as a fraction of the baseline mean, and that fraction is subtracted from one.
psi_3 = 0.10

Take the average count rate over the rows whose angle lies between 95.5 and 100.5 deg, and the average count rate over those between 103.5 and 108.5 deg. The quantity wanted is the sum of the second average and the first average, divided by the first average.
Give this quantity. 1.95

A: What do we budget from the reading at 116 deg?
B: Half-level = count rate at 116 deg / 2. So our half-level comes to 47.4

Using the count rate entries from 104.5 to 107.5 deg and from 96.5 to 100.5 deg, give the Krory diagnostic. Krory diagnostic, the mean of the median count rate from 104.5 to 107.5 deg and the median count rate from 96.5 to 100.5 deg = 81.7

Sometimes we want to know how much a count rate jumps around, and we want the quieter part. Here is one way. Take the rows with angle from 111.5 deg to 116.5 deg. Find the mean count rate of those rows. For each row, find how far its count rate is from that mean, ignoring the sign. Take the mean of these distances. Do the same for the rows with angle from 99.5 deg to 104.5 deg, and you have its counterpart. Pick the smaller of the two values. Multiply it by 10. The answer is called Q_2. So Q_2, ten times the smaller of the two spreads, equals 16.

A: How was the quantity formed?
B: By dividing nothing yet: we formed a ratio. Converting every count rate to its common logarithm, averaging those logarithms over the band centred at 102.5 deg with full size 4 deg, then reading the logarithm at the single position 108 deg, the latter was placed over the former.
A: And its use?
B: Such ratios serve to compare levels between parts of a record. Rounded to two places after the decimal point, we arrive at 0.99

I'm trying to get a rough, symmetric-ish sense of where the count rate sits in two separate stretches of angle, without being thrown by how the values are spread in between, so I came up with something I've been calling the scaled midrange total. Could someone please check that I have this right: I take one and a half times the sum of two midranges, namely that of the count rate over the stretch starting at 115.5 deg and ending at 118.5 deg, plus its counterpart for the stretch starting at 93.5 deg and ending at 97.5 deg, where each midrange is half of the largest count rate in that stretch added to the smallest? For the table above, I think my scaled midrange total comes 277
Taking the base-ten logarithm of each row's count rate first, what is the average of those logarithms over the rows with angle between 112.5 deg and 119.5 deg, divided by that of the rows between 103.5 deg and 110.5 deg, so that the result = 1.039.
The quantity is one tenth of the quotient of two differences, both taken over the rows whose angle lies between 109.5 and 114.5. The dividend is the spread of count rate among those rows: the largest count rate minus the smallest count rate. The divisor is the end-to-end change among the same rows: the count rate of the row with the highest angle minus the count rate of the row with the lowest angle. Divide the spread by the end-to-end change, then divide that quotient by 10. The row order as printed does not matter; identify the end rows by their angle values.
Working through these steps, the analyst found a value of 0.10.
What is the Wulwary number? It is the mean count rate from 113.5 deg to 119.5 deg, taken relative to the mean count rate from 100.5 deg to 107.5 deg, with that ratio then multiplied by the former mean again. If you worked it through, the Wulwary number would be 114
